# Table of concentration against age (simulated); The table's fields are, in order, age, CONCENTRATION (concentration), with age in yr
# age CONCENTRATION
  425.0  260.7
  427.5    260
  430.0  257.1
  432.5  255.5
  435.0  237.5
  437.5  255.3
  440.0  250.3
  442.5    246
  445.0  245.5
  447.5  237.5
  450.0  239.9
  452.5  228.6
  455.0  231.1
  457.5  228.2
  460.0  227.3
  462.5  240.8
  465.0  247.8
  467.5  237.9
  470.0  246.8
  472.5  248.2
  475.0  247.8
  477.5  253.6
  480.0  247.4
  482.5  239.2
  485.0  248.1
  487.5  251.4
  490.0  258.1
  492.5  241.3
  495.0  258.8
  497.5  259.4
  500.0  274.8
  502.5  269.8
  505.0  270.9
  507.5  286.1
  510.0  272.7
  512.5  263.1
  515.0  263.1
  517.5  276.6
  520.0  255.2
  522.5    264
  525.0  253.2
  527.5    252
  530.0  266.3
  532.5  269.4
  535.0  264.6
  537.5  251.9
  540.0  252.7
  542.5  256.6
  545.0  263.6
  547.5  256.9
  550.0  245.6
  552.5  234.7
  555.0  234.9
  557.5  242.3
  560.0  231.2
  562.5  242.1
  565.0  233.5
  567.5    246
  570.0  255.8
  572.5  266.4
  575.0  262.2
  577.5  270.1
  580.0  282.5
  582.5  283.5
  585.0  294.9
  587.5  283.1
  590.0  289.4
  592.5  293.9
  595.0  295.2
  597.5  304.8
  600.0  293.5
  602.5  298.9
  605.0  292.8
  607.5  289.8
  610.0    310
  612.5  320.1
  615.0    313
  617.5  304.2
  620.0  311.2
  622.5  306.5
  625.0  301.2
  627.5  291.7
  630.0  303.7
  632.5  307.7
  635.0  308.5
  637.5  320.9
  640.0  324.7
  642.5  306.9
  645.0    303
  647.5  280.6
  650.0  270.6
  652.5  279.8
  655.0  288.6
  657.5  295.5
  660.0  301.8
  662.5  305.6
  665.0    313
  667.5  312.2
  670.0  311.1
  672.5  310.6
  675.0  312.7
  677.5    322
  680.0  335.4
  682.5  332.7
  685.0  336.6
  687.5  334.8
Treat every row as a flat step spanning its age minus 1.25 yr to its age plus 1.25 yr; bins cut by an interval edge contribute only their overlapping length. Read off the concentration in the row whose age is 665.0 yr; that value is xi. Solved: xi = 313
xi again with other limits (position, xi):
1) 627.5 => 291.7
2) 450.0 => 239.9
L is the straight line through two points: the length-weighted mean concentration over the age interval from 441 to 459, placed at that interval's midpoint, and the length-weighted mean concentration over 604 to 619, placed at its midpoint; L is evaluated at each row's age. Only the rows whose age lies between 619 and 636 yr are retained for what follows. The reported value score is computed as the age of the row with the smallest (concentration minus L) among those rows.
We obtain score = 627.5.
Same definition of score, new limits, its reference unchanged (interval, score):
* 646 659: 650.0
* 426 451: 447.5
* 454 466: 460.0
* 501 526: 525.0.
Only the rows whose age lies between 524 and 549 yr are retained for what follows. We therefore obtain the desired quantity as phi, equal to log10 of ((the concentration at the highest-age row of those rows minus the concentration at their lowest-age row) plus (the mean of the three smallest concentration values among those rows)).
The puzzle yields 2.41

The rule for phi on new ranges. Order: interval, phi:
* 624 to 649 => 2.43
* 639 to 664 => 2.41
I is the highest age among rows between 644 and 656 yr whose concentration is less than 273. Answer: 650.0 yr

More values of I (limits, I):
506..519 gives 515.0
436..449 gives 447.5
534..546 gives 545.0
